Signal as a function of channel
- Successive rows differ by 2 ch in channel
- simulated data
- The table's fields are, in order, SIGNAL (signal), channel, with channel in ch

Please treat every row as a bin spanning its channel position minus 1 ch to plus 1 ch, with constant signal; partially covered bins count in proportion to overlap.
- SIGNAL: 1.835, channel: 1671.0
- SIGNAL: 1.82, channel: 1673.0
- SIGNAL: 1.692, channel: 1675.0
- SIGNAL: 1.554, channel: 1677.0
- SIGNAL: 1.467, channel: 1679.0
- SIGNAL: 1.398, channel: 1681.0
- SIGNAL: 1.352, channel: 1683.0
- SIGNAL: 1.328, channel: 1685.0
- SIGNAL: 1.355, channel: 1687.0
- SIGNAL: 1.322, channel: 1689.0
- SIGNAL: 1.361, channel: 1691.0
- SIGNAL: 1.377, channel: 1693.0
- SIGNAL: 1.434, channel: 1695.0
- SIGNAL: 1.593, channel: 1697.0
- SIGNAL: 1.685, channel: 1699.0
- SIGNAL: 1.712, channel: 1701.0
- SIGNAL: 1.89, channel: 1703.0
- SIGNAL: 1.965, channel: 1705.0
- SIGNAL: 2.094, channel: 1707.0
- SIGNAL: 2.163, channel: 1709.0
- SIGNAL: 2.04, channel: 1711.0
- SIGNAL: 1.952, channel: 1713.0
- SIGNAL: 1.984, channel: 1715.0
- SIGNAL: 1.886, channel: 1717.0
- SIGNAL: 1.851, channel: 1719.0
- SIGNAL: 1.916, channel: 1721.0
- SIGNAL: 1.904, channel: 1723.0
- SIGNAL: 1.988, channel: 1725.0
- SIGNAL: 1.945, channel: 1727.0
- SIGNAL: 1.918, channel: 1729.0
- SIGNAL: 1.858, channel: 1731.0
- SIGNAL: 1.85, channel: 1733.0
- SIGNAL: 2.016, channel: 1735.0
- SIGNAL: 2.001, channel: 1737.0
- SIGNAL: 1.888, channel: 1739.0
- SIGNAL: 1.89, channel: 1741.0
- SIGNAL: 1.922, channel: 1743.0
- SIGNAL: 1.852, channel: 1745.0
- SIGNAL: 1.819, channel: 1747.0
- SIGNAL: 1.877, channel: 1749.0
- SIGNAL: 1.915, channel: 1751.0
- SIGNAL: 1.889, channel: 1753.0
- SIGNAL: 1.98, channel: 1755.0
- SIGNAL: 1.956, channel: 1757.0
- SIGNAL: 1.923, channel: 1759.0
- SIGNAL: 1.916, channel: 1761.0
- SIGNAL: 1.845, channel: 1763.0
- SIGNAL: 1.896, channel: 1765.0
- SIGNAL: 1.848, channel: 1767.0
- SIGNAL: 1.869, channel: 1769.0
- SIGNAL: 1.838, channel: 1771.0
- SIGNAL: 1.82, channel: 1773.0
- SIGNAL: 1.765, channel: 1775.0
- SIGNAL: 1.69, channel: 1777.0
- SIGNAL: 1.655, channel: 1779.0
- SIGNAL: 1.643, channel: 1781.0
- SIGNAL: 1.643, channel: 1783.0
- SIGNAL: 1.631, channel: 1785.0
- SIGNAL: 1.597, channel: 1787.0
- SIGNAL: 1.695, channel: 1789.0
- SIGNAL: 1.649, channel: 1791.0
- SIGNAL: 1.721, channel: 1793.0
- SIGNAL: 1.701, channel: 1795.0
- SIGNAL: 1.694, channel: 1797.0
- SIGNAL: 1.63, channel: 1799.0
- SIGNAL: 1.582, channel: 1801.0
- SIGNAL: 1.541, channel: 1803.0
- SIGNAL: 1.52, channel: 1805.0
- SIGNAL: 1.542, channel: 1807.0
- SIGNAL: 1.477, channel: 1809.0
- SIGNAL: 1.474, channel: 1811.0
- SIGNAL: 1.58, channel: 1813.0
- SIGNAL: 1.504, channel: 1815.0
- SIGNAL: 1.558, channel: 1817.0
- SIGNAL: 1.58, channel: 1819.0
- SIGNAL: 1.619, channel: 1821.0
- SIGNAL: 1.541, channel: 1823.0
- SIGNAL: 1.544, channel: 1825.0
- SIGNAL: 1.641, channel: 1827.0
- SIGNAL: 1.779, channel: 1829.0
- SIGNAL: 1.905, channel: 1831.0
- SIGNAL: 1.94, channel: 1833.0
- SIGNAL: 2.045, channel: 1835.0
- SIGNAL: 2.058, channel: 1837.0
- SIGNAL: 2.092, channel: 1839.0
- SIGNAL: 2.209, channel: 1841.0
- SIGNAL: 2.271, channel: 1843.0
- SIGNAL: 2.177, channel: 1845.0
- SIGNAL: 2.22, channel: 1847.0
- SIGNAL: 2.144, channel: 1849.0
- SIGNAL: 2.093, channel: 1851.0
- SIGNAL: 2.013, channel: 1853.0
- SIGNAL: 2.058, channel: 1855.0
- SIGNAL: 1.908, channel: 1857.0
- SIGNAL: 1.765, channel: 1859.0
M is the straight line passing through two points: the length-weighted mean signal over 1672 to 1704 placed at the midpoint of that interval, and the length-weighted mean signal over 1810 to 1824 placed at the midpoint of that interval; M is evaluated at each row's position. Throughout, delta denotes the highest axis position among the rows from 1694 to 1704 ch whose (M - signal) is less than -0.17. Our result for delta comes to 1703.0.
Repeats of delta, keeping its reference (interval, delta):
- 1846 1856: 1855.0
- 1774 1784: 1775.0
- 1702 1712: 1711.0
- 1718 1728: 1727.0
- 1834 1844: 1843.0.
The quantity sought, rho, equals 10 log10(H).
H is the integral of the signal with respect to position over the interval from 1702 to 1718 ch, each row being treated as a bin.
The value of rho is 15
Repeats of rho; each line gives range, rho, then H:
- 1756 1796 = 18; 71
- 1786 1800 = 14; 23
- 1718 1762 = 19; 84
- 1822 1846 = 17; 46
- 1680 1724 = 19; 75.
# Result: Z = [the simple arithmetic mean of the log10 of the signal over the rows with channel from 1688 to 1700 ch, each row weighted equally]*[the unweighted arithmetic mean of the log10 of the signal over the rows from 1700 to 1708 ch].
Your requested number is 0.05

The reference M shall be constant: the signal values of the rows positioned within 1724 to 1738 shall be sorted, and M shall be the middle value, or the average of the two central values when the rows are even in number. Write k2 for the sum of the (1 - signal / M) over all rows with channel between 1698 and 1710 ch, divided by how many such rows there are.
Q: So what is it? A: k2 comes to 0.014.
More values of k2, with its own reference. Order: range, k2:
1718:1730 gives 0.013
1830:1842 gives -0.050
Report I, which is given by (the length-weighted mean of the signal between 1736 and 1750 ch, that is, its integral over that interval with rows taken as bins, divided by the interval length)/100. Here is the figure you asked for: 0.019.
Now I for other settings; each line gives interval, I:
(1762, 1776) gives 0.018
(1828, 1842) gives 0.020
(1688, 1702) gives 0.015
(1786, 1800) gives 0.017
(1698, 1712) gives 0.019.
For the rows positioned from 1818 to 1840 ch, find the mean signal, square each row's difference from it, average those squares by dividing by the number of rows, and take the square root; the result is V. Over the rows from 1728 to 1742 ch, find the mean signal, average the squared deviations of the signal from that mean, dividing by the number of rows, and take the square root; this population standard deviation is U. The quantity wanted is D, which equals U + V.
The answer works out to 0.27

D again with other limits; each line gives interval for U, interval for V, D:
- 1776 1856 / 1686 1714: 0.54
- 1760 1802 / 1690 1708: 0.35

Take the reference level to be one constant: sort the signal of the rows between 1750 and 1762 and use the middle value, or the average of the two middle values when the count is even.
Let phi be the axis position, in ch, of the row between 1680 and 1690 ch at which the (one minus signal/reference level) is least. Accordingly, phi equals 1681.0 ch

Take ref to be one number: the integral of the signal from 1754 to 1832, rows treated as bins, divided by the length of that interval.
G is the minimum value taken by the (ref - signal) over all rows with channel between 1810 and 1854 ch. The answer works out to -0.58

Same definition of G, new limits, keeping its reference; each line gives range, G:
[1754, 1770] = -0.29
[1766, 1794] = -0.18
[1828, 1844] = -0.58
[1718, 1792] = -0.32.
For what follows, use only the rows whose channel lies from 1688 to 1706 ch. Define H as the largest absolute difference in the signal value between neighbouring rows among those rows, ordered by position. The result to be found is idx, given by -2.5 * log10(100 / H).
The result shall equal -6.9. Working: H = 0.178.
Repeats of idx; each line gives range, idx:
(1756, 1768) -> -7.9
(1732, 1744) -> -6.9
